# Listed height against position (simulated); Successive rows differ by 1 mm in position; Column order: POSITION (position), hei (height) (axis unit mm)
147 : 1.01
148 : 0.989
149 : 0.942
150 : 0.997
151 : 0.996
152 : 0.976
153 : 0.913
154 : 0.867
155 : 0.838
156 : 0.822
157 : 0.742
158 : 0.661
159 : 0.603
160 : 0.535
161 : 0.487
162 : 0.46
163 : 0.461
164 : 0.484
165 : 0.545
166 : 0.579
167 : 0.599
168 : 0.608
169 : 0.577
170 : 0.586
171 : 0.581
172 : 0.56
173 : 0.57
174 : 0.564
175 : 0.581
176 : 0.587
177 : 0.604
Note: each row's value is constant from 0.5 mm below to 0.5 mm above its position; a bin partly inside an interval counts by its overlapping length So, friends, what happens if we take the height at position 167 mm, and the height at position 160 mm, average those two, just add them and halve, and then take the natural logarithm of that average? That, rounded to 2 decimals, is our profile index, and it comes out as -0.57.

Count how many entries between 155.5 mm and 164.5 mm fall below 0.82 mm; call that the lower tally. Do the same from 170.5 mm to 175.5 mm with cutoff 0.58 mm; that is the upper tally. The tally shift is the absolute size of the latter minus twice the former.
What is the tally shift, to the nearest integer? 13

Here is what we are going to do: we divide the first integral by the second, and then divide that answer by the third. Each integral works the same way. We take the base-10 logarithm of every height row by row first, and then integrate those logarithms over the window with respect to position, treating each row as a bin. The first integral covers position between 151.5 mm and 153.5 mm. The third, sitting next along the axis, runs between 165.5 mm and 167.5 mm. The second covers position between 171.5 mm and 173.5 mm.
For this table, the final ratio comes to -0.22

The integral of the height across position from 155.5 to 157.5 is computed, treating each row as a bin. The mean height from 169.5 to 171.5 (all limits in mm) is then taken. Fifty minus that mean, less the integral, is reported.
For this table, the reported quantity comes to 47.85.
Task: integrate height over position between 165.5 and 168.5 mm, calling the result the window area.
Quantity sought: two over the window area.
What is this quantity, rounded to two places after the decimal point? 1.12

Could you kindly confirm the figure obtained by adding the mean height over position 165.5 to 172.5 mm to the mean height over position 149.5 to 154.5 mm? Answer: 1.53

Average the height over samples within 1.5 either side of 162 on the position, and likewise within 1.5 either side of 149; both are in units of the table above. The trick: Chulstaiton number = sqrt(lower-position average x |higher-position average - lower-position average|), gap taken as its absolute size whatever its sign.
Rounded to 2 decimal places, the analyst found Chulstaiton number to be 0.70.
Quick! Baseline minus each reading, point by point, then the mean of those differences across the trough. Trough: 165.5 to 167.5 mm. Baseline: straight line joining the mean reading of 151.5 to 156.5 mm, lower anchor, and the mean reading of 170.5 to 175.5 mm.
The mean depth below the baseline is 0.09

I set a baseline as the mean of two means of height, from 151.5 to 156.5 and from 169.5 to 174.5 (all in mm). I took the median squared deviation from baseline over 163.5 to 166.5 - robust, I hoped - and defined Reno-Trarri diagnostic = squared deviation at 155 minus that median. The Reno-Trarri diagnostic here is -0.021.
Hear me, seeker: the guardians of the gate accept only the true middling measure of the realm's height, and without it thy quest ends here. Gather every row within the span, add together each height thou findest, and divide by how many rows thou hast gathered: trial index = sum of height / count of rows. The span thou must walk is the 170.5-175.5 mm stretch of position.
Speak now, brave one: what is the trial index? 0.57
